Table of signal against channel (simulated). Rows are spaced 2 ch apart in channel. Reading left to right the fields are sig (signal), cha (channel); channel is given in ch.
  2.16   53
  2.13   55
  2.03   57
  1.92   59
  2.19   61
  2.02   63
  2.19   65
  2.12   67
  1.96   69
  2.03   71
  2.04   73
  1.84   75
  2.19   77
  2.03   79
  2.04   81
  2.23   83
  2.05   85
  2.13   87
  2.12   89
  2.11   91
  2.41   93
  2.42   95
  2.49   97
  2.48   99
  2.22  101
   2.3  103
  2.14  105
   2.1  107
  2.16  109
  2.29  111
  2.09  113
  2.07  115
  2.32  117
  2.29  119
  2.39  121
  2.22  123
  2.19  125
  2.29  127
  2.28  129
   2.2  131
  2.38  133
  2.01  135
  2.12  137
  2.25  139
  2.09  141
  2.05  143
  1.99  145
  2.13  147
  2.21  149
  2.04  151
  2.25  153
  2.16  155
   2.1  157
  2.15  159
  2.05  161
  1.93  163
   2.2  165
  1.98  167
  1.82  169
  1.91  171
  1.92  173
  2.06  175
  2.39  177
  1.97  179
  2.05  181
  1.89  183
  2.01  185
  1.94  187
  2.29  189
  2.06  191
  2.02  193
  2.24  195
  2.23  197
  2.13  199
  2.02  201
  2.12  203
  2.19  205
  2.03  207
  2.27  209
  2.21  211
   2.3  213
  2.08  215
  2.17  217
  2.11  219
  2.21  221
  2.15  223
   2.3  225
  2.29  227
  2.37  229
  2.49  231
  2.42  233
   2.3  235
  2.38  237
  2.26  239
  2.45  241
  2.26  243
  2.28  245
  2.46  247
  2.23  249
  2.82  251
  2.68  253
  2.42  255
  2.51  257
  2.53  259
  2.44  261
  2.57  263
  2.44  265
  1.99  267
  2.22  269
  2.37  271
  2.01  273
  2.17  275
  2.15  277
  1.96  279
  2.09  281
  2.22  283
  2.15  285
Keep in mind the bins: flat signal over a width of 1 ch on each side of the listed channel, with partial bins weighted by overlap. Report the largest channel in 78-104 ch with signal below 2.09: 85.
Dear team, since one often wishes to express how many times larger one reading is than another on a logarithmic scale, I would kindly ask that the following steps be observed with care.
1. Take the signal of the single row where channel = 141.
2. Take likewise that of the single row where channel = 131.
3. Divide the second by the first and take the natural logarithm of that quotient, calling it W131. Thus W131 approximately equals 0.051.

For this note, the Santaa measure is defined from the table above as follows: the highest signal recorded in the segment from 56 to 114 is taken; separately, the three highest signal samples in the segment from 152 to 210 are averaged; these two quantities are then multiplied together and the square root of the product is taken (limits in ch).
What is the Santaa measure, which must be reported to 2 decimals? 2.40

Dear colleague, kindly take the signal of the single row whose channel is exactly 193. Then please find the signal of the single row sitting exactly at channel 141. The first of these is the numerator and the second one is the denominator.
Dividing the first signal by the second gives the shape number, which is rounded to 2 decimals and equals 0.97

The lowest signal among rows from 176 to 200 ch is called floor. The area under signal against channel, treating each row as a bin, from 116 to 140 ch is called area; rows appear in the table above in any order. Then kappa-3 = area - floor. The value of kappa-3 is 52.0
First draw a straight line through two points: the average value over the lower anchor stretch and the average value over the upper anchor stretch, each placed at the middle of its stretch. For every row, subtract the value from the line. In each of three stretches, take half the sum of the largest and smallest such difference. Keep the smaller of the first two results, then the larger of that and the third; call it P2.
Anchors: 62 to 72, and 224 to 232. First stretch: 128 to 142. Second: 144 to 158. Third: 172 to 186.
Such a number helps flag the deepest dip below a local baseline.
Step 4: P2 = 0.13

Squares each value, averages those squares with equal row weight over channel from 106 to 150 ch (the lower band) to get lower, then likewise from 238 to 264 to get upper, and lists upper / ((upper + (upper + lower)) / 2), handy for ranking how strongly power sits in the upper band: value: 0.72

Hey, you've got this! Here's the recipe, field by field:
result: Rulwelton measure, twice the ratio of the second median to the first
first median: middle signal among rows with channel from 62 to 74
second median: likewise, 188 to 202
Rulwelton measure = 2.09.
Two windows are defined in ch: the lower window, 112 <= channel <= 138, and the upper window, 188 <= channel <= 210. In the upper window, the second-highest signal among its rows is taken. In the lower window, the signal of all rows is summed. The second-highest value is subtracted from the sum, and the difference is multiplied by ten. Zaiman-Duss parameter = 266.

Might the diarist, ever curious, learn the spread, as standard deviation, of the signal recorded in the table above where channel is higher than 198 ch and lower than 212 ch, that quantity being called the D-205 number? 0.09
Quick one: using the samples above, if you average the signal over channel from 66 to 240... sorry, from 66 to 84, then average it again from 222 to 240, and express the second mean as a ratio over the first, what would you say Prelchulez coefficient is 1.13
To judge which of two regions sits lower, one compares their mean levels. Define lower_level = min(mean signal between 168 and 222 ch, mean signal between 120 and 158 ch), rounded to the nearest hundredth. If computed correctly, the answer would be 2.10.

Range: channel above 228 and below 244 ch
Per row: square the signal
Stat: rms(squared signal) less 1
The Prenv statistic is 4.6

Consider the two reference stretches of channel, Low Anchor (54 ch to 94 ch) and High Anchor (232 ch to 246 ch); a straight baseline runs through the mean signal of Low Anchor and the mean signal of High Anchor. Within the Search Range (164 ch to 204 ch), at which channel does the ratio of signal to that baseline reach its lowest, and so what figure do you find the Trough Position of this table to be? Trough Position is 169 ch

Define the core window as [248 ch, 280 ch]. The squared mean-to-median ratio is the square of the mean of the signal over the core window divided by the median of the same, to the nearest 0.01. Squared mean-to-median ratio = 0.96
